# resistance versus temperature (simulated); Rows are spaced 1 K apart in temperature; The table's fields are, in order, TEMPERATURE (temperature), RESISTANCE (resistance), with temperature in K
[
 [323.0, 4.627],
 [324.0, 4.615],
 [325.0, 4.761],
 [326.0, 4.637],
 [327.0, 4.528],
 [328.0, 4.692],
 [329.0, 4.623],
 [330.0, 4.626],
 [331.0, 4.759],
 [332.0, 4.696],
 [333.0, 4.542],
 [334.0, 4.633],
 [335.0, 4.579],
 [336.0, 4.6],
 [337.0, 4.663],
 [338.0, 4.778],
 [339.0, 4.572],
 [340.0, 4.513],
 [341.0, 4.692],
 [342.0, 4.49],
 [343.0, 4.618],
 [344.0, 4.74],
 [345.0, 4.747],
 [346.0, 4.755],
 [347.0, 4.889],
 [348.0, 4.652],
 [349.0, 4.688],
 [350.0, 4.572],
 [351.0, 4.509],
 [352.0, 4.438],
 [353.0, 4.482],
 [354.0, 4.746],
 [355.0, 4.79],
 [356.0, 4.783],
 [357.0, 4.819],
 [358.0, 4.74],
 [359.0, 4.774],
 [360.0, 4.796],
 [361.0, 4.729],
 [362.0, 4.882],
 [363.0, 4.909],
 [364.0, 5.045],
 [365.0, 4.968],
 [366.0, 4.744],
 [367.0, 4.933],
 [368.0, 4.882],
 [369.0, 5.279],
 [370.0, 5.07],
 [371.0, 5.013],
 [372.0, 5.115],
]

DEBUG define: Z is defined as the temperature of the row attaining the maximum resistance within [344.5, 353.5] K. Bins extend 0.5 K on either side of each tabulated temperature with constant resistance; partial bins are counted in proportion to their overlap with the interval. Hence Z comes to 347.0 K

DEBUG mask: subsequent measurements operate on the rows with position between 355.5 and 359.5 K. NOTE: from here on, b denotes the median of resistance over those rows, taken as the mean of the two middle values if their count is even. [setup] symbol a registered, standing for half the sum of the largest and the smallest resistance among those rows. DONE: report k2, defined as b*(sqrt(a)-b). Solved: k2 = -12.4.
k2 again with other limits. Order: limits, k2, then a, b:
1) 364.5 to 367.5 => -13.5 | 4.86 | 4.93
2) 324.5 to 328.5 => -11.7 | 4.64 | 4.66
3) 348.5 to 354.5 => -10.9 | 4.59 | 4.54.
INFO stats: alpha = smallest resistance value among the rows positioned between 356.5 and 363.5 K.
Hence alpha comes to 4.729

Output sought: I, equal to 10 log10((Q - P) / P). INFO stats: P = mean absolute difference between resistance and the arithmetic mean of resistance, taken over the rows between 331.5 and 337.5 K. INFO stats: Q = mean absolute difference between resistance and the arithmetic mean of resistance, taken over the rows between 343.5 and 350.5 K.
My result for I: -2.4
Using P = 0.045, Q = 0.071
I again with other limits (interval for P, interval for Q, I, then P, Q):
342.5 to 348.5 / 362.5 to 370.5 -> -1.3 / 0.066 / 0.114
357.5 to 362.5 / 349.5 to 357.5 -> 3.5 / 0.044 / 0.142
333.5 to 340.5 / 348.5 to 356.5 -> 0.2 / 0.061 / 0.126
